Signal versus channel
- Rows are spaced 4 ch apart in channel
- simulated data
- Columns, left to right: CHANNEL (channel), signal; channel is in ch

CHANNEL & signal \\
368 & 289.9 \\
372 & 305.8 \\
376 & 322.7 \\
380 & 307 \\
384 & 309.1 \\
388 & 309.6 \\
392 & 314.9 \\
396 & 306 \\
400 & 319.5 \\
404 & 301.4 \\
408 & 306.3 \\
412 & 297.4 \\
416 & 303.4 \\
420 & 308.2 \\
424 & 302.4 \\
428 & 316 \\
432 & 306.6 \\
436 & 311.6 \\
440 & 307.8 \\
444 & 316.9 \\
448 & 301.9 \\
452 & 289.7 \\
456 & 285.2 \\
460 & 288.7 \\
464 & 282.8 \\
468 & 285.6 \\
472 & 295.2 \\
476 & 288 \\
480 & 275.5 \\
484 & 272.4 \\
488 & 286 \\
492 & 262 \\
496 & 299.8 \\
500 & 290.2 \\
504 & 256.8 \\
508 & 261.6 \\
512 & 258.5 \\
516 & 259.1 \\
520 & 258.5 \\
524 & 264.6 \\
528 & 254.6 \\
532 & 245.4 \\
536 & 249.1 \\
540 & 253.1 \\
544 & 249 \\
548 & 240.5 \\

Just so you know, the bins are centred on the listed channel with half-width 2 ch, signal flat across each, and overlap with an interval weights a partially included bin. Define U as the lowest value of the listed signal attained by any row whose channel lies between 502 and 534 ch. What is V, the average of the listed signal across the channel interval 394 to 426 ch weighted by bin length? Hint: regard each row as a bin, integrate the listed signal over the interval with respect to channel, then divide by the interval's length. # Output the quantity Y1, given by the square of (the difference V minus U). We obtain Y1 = 3621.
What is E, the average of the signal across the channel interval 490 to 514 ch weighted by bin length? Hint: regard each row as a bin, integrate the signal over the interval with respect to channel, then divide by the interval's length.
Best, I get 271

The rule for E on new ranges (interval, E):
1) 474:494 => 277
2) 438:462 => 298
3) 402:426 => 303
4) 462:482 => 285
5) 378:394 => 310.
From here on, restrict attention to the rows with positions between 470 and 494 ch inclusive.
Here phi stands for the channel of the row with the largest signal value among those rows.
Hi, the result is 472 ch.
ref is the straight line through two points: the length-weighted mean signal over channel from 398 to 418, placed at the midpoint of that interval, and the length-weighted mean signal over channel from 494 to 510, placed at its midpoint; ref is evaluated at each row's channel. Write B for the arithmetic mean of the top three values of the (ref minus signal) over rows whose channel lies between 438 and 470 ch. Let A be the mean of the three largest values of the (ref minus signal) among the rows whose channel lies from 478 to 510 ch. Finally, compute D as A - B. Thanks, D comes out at 12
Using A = 17.2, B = 5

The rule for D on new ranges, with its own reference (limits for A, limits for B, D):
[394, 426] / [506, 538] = -13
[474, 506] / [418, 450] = 21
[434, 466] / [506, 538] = -14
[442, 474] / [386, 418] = 0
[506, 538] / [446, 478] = 14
